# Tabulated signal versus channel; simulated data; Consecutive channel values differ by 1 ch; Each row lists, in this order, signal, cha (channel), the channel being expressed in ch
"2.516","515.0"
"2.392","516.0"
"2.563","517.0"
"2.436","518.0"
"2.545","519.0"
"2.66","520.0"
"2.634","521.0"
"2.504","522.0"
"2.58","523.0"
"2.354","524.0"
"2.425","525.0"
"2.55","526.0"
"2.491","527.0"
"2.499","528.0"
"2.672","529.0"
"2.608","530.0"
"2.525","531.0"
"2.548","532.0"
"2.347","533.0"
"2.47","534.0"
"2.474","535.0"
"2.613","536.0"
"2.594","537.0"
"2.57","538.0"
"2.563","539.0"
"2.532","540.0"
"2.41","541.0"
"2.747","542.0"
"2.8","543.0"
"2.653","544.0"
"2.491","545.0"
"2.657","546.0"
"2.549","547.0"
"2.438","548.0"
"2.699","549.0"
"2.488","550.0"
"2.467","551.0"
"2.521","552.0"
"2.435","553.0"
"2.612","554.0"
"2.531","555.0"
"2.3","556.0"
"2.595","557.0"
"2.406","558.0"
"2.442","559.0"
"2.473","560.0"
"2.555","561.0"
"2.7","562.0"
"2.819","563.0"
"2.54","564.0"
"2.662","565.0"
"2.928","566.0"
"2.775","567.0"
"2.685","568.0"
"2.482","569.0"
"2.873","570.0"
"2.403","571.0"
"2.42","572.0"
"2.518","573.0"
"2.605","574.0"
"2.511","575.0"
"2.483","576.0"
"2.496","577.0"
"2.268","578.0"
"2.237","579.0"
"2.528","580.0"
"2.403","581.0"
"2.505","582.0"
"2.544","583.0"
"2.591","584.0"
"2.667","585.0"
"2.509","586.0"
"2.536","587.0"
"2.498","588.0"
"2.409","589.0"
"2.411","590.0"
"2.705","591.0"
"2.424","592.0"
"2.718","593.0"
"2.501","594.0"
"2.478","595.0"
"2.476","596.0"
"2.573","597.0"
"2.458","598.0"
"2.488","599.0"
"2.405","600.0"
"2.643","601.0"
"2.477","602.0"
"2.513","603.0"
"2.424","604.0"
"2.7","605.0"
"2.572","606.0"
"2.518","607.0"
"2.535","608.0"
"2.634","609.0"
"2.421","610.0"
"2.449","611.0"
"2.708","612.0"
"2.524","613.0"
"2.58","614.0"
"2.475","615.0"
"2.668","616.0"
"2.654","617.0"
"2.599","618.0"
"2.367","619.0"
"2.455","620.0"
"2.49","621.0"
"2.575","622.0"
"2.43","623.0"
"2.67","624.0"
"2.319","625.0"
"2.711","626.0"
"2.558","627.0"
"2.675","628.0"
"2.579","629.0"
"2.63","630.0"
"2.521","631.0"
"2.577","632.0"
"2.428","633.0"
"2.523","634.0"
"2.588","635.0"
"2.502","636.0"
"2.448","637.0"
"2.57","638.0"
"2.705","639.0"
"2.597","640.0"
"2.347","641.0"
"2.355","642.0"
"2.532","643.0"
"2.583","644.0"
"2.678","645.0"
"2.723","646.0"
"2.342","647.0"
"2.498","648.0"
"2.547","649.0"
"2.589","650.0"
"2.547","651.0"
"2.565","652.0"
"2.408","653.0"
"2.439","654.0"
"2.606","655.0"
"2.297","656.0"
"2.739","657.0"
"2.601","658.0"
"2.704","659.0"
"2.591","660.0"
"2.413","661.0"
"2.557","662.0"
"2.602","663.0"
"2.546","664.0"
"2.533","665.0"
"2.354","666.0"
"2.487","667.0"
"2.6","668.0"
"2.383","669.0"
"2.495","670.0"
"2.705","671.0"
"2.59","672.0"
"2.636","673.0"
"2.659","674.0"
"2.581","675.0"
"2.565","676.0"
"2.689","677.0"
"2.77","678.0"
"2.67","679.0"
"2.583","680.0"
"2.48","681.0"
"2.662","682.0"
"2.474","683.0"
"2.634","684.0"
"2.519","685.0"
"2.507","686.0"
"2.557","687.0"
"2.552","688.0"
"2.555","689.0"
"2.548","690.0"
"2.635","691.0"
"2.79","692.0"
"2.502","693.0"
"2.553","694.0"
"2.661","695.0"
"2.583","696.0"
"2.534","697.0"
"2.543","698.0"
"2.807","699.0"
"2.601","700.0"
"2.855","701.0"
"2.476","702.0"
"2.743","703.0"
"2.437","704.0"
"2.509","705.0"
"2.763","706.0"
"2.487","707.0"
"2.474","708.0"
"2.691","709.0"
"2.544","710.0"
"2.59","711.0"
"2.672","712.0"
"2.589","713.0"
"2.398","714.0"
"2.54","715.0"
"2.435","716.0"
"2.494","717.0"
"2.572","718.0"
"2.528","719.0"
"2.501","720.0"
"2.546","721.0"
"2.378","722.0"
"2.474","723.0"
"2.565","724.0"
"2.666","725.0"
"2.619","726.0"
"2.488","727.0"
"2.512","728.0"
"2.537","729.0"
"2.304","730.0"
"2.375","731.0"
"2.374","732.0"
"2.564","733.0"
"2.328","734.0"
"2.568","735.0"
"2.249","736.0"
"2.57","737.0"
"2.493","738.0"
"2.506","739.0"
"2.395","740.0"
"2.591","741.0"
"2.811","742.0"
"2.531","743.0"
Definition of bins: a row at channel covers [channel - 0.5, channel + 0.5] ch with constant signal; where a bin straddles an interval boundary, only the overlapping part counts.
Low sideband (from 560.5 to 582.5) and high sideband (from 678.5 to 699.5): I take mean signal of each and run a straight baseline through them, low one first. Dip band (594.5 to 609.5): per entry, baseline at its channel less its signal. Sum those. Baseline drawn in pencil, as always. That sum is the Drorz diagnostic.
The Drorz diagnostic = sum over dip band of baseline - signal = 0.65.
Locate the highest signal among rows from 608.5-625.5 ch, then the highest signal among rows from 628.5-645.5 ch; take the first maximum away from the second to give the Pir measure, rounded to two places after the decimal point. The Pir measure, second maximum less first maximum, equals 0.00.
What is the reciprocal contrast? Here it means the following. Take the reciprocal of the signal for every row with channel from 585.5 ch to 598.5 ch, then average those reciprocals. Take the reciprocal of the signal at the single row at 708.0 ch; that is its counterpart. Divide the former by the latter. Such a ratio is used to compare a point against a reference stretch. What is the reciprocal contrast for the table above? 0.985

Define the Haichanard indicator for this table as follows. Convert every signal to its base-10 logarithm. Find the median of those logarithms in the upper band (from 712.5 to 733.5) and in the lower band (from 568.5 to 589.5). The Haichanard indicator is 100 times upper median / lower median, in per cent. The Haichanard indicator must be 100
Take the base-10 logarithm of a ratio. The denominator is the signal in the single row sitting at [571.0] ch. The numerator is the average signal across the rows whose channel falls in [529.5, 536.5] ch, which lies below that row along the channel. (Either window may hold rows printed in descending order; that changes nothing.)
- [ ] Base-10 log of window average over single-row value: 0.019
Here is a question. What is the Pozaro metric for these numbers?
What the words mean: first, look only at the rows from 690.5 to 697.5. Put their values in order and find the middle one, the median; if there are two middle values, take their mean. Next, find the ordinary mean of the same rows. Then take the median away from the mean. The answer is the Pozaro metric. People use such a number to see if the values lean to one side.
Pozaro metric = 0.025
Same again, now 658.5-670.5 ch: -0.017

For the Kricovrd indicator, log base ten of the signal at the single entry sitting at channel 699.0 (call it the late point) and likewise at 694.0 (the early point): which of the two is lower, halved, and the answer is 0.204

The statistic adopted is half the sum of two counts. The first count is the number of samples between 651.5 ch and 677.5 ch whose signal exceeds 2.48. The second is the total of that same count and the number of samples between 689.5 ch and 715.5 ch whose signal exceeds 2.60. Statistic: 25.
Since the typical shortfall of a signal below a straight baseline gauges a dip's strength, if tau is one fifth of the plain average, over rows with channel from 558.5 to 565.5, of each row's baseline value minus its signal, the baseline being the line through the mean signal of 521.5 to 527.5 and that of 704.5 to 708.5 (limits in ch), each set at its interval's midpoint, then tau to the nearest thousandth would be -0.020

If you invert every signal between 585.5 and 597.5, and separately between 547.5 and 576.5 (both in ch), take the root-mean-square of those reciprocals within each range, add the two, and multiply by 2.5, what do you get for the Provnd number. 1.97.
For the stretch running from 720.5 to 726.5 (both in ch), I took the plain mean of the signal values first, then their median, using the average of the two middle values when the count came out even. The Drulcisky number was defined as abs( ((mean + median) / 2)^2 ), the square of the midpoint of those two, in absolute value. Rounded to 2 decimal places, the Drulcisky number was 6.49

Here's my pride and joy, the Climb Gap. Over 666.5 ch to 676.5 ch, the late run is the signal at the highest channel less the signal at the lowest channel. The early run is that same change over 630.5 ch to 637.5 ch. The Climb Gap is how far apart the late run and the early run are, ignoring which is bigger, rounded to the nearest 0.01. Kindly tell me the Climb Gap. 0.15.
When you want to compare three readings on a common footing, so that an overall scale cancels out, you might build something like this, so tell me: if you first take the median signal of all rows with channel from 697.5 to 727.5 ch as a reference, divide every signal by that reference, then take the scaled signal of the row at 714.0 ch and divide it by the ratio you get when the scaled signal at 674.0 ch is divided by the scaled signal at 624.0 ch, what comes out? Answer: 0.95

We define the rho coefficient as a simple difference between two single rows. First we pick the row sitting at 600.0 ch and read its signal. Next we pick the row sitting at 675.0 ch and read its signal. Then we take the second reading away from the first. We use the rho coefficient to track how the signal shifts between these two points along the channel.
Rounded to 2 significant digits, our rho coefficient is -0.18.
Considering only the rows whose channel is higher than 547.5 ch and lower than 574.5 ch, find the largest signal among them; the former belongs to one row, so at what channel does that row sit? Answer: 566.0 ch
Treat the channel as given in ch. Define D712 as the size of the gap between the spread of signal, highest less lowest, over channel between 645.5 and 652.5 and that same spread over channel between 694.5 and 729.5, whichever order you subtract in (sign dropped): 0.10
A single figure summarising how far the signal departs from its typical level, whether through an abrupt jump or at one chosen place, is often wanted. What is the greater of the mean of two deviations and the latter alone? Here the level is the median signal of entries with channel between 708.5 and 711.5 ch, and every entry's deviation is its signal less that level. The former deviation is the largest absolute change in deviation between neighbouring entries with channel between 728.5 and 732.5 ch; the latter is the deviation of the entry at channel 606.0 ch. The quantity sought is 0.11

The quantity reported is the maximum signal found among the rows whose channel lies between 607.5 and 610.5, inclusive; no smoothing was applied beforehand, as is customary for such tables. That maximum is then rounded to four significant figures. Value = 2.634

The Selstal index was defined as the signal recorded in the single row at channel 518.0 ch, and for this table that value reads 2.436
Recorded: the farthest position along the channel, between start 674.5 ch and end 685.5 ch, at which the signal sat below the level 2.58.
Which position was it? 685.0 ch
